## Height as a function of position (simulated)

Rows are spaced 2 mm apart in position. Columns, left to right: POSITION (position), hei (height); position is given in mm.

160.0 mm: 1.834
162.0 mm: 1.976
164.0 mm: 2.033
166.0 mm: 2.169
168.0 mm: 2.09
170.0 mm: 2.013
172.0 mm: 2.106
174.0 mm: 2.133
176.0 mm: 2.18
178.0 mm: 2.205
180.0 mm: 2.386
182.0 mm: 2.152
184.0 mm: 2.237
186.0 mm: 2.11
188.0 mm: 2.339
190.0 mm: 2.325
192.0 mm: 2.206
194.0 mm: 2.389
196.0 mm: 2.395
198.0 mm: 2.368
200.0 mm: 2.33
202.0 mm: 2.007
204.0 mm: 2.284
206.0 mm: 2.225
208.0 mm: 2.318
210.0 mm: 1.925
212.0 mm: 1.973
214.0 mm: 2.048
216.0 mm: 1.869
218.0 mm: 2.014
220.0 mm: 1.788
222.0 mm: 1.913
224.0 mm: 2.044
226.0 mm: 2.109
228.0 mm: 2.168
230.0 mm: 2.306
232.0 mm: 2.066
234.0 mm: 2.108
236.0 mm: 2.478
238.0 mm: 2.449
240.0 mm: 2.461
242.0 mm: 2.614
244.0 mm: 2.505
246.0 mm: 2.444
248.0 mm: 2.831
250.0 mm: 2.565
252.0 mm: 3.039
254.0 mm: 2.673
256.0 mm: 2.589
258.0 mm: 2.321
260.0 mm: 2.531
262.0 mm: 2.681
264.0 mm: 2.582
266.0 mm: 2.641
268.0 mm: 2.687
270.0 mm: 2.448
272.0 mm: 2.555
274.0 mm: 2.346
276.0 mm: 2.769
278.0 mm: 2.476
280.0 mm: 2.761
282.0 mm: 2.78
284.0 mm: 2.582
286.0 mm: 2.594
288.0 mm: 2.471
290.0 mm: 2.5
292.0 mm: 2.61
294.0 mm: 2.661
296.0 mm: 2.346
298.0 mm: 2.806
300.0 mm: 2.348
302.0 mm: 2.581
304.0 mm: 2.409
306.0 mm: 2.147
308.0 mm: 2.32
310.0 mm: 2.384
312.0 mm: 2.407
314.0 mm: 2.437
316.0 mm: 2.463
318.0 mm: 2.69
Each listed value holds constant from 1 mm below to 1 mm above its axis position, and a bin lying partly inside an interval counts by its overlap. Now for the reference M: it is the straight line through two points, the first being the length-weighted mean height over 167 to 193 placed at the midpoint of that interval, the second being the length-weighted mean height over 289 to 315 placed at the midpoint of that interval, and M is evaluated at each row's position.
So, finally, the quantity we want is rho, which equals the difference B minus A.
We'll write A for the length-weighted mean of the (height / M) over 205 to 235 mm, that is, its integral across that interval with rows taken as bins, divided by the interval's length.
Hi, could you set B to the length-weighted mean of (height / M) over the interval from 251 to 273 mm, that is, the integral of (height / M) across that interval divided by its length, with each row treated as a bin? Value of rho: 0.20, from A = 0.90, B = 1.10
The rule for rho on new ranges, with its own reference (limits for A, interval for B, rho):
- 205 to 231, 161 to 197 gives 0.10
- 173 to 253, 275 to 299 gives 0.08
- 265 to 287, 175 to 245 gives -0.11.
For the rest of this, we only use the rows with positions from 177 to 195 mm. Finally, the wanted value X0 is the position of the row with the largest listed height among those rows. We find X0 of 194.0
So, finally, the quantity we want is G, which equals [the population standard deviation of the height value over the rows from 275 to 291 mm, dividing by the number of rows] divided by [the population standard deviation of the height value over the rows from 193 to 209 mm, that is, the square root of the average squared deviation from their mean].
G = 1.06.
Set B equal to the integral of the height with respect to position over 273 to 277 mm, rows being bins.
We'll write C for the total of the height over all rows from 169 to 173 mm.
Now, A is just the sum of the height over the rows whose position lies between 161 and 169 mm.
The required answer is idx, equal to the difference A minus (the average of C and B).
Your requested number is 1.1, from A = 8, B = 10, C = 4.1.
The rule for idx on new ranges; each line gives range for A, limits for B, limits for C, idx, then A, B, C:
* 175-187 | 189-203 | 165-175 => -8.0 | 13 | 32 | 10.5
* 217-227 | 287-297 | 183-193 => -8.3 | 10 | 25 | 11.2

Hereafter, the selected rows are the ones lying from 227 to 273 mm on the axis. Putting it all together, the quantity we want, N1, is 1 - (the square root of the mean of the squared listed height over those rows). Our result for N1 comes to -1.52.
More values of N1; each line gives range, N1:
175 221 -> -1.18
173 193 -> -1.23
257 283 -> -1.59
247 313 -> -1.57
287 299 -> -1.57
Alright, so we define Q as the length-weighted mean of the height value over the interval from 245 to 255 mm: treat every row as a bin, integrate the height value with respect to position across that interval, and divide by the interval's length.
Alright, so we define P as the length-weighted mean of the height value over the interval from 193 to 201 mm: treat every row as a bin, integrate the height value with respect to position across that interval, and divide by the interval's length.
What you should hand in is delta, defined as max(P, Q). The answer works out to 2.71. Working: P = 2.37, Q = 2.71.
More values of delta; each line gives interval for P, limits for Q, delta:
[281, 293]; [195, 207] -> 2.59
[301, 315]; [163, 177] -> 2.38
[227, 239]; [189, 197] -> 2.33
